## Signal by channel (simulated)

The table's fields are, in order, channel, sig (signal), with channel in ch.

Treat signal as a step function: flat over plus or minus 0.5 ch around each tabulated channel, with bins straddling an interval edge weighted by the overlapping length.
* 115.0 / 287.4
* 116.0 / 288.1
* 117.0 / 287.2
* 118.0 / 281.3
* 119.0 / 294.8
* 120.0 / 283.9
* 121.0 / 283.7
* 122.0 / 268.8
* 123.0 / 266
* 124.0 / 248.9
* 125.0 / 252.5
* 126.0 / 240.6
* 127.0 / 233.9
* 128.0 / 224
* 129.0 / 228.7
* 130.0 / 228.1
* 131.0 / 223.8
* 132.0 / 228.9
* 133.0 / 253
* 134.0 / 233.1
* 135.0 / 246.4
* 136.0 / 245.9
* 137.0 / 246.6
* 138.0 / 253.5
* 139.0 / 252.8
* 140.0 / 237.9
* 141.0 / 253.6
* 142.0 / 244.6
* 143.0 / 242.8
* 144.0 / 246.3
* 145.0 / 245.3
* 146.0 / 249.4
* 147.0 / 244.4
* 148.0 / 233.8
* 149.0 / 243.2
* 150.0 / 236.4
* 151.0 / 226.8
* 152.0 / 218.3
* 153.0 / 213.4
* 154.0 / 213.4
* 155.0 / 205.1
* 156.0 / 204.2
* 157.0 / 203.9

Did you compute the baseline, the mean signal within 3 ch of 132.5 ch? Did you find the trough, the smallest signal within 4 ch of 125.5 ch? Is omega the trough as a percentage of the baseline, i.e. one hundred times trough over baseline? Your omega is 95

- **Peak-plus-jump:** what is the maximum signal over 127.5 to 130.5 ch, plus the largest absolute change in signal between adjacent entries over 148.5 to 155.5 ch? 238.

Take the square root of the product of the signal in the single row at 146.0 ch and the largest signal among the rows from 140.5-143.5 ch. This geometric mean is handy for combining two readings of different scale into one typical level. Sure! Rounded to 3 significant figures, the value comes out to 251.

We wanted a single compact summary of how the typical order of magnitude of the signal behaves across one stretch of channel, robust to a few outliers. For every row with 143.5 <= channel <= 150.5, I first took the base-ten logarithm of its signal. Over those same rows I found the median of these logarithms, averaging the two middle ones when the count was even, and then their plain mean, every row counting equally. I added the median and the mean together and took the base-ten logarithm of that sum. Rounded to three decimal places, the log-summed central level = 0.679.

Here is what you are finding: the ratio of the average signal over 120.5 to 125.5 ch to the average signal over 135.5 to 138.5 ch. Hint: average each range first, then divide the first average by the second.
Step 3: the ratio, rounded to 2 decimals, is 1.06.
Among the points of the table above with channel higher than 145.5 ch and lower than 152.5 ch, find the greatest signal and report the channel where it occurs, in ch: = 146.0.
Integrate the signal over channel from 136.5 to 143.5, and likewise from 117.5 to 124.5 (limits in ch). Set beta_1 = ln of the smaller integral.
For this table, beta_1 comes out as 7.46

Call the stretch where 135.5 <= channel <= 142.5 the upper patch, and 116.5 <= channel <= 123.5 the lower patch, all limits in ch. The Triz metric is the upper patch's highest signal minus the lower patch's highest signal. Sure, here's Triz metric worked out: -41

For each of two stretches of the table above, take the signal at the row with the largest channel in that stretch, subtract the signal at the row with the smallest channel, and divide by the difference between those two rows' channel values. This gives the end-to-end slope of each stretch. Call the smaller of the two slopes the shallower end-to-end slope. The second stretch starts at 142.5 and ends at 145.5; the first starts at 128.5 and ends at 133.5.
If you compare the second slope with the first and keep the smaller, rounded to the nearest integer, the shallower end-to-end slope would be 1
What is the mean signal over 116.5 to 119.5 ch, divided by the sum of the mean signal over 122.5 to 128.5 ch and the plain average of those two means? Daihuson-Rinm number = 0.564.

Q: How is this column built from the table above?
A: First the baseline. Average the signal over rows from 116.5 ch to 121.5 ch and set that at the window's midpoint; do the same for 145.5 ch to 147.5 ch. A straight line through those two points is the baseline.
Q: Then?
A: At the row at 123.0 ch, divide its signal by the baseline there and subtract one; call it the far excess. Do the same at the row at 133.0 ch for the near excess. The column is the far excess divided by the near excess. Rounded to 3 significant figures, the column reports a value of 1.04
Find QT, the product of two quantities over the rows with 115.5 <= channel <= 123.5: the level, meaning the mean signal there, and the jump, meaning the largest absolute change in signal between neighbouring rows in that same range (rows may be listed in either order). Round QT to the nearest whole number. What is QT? 4198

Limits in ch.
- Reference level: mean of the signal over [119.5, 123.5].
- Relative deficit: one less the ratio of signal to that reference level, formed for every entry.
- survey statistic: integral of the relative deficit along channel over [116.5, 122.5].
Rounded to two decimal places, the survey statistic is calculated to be -0.17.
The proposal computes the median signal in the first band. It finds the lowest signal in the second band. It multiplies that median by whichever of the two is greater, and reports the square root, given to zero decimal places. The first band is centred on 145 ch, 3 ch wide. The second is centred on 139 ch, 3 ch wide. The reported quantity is 246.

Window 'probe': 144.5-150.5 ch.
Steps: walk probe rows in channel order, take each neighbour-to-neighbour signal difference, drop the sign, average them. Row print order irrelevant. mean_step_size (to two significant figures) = 7.2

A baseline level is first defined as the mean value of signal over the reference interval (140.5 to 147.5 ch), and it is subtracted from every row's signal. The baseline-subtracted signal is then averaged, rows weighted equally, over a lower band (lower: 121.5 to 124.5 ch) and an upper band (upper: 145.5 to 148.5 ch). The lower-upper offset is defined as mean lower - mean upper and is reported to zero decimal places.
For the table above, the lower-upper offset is 19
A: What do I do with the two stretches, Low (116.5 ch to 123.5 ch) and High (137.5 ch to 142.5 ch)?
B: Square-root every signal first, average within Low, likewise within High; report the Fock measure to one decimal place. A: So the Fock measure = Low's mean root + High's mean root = 32.5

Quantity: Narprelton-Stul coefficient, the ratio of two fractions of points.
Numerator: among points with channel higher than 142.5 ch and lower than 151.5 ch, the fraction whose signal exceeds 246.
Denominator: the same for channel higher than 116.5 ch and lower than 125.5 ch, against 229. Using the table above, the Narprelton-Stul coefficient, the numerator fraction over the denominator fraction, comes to 0.2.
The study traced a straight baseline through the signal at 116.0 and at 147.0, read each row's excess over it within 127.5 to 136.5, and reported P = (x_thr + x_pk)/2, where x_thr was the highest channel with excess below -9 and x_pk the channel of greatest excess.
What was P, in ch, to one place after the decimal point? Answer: 134.5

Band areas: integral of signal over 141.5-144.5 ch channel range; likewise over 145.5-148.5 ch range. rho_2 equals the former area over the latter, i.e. 1.01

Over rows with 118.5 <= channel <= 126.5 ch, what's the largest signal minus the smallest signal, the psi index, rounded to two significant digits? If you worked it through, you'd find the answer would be 54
